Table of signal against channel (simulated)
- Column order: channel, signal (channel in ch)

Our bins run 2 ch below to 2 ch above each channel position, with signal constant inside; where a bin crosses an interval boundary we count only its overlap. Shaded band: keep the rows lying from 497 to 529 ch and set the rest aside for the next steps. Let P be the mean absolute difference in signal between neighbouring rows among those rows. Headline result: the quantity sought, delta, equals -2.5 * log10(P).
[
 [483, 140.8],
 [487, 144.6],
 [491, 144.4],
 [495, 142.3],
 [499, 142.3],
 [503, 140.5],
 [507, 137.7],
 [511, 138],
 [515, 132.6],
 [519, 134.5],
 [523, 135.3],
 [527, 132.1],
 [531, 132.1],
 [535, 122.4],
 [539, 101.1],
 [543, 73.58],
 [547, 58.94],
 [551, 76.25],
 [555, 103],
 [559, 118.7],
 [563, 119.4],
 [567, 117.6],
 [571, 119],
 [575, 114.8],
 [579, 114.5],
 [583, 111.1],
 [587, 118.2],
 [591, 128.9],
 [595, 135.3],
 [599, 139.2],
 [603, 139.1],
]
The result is -0.9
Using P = 2.3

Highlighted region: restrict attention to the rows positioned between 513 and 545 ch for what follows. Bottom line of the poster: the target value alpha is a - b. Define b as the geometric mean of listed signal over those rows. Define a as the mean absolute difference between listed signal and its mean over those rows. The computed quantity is -102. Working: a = 16.6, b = 118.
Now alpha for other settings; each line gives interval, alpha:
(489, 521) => -136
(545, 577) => -83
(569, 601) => -113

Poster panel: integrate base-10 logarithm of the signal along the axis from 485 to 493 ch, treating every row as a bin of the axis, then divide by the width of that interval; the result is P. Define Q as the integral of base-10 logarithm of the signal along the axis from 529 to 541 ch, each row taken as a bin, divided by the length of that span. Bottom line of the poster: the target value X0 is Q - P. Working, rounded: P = 2.16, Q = 2.07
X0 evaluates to -0.09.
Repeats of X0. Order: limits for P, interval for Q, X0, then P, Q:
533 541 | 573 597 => 0.03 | 2.05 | 2.08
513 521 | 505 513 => 0.01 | 2.13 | 2.14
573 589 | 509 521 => 0.07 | 2.06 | 2.13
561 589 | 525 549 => -0.07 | 2.07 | 2.00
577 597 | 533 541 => -0.04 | 2.08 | 2.05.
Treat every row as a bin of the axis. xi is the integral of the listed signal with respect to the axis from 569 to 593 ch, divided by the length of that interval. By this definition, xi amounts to 118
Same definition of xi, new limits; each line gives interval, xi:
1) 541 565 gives 92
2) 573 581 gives 115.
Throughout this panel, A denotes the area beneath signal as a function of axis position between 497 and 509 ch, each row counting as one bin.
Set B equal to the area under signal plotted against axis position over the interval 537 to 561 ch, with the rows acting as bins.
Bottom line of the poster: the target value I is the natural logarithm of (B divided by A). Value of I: 0.23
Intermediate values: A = 1682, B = 2126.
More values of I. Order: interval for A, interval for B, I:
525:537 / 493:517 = 0.77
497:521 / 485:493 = -1.05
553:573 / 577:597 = 0.05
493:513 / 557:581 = 0.00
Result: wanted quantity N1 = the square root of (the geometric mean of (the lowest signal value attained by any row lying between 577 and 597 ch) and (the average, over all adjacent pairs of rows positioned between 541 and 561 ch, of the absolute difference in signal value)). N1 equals 6.7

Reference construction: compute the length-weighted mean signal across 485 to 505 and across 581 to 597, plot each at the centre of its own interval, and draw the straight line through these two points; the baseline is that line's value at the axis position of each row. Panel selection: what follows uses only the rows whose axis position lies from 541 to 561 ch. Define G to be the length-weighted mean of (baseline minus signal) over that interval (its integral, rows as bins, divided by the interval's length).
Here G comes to 45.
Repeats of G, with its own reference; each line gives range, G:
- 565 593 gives 8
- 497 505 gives 0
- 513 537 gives 5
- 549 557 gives 41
